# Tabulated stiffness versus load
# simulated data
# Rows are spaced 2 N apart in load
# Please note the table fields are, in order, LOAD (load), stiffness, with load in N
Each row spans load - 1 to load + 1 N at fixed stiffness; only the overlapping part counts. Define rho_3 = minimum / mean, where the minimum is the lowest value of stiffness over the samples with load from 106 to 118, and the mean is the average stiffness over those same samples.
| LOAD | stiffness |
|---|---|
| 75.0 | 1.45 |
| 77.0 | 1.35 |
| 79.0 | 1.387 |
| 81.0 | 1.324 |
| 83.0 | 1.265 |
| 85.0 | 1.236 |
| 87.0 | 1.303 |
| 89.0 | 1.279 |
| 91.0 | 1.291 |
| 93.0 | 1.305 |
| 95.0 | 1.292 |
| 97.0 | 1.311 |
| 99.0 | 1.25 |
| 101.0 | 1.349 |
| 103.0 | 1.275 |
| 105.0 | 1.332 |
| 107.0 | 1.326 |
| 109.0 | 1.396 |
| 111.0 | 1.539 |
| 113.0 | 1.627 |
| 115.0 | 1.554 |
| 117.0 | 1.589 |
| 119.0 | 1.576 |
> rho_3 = 0.881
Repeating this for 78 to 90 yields 0.952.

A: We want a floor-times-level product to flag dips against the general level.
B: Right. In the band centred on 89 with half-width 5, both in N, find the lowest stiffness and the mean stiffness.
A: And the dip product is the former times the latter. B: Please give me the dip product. 1.59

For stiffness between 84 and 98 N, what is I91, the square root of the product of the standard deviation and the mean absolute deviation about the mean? 0.02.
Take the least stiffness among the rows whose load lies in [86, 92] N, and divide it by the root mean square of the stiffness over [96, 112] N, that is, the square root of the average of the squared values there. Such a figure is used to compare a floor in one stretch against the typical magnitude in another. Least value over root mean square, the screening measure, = 0.95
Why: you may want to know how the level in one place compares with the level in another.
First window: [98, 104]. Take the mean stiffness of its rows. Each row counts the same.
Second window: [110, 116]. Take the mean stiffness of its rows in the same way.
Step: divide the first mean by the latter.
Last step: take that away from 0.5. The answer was -0.32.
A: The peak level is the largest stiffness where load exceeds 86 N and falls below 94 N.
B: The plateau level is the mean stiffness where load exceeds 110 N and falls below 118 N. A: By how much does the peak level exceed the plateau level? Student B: -0.27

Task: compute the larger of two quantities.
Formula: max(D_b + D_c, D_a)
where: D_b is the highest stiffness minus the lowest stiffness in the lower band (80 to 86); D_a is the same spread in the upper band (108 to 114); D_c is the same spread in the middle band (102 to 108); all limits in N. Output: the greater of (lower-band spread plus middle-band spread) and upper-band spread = 0.231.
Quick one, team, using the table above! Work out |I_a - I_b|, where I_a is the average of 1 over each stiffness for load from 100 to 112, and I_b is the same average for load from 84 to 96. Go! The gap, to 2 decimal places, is 0.05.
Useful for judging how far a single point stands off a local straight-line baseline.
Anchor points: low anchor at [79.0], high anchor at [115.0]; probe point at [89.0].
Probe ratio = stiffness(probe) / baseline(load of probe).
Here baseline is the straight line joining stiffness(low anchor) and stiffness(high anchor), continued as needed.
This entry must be 0.892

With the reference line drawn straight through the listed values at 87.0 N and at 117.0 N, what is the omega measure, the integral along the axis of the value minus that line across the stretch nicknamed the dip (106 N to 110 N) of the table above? -0.57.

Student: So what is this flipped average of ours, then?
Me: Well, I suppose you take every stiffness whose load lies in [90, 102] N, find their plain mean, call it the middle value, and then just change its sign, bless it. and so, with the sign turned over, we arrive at -1.30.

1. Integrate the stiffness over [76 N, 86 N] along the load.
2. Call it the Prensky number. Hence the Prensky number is 13.1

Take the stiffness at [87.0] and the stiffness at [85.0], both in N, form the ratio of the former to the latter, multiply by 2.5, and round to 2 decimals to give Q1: 2.64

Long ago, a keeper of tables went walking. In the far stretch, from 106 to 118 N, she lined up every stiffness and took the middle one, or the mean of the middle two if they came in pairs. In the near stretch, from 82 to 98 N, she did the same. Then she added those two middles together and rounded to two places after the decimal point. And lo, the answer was 2.84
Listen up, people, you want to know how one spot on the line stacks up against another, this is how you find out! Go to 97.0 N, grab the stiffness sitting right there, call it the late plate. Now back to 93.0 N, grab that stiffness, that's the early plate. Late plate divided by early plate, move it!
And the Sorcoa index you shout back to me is 1.00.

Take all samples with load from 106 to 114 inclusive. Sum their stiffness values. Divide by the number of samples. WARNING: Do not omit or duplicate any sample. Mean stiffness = 1.472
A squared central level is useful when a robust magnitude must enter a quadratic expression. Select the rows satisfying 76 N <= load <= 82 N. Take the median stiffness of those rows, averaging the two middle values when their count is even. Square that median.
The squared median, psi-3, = 1.82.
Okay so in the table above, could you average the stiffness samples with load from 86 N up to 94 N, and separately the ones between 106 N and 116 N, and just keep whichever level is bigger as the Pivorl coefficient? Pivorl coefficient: 1.49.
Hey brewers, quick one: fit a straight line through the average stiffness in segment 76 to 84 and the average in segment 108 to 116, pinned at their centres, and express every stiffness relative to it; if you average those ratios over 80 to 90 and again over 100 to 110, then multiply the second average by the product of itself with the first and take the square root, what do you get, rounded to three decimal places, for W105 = 0.872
